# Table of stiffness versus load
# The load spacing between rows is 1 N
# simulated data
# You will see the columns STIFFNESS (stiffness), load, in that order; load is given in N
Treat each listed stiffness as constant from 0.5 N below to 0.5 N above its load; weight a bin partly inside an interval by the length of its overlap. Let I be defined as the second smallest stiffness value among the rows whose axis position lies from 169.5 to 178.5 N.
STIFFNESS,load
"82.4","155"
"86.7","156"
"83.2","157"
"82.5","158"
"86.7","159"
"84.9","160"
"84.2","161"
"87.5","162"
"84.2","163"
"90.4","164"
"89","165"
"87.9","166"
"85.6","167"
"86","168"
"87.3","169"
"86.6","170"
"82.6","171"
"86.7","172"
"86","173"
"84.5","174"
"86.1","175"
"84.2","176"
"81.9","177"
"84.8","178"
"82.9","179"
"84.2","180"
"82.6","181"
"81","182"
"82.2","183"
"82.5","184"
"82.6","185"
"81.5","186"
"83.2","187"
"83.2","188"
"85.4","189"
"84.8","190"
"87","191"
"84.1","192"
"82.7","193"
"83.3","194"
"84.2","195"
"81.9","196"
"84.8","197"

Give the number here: 82.6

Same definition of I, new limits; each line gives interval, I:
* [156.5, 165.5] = 83.2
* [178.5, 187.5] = 81.5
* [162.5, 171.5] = 84.2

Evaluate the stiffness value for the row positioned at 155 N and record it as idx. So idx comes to 82.4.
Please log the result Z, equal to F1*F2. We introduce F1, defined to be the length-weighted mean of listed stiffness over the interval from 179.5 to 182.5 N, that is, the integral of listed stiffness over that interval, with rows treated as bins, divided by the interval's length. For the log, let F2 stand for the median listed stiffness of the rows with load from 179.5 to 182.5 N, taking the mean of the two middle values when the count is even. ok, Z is 6823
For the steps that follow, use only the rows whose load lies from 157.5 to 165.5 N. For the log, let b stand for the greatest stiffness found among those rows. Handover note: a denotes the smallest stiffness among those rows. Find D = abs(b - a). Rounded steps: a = 82.5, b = 90.4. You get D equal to 7.9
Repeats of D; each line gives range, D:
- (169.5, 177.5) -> 4.8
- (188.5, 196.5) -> 5.1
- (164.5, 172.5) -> 6.4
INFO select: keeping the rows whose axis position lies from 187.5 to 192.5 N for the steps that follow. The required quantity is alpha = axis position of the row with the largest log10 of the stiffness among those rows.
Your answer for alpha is 191 N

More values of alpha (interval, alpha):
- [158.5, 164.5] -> 164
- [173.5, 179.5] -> 175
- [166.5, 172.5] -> 169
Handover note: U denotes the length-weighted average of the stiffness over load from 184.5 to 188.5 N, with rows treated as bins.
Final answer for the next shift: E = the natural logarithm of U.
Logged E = 4.41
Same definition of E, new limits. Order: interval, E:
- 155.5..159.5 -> 4.44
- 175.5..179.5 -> 4.42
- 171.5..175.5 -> 4.45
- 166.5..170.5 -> 4.46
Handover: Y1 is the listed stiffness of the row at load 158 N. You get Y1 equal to 82.5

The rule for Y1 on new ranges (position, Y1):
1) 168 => 86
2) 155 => 82.4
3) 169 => 87.3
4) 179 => 82.9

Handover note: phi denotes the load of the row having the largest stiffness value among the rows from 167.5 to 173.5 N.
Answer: 169 N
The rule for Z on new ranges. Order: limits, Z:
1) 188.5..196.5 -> 7083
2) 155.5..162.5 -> 7225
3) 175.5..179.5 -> 6972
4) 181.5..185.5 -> 6759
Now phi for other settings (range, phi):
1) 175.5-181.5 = 178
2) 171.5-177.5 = 172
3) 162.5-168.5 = 164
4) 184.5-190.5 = 189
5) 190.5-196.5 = 191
